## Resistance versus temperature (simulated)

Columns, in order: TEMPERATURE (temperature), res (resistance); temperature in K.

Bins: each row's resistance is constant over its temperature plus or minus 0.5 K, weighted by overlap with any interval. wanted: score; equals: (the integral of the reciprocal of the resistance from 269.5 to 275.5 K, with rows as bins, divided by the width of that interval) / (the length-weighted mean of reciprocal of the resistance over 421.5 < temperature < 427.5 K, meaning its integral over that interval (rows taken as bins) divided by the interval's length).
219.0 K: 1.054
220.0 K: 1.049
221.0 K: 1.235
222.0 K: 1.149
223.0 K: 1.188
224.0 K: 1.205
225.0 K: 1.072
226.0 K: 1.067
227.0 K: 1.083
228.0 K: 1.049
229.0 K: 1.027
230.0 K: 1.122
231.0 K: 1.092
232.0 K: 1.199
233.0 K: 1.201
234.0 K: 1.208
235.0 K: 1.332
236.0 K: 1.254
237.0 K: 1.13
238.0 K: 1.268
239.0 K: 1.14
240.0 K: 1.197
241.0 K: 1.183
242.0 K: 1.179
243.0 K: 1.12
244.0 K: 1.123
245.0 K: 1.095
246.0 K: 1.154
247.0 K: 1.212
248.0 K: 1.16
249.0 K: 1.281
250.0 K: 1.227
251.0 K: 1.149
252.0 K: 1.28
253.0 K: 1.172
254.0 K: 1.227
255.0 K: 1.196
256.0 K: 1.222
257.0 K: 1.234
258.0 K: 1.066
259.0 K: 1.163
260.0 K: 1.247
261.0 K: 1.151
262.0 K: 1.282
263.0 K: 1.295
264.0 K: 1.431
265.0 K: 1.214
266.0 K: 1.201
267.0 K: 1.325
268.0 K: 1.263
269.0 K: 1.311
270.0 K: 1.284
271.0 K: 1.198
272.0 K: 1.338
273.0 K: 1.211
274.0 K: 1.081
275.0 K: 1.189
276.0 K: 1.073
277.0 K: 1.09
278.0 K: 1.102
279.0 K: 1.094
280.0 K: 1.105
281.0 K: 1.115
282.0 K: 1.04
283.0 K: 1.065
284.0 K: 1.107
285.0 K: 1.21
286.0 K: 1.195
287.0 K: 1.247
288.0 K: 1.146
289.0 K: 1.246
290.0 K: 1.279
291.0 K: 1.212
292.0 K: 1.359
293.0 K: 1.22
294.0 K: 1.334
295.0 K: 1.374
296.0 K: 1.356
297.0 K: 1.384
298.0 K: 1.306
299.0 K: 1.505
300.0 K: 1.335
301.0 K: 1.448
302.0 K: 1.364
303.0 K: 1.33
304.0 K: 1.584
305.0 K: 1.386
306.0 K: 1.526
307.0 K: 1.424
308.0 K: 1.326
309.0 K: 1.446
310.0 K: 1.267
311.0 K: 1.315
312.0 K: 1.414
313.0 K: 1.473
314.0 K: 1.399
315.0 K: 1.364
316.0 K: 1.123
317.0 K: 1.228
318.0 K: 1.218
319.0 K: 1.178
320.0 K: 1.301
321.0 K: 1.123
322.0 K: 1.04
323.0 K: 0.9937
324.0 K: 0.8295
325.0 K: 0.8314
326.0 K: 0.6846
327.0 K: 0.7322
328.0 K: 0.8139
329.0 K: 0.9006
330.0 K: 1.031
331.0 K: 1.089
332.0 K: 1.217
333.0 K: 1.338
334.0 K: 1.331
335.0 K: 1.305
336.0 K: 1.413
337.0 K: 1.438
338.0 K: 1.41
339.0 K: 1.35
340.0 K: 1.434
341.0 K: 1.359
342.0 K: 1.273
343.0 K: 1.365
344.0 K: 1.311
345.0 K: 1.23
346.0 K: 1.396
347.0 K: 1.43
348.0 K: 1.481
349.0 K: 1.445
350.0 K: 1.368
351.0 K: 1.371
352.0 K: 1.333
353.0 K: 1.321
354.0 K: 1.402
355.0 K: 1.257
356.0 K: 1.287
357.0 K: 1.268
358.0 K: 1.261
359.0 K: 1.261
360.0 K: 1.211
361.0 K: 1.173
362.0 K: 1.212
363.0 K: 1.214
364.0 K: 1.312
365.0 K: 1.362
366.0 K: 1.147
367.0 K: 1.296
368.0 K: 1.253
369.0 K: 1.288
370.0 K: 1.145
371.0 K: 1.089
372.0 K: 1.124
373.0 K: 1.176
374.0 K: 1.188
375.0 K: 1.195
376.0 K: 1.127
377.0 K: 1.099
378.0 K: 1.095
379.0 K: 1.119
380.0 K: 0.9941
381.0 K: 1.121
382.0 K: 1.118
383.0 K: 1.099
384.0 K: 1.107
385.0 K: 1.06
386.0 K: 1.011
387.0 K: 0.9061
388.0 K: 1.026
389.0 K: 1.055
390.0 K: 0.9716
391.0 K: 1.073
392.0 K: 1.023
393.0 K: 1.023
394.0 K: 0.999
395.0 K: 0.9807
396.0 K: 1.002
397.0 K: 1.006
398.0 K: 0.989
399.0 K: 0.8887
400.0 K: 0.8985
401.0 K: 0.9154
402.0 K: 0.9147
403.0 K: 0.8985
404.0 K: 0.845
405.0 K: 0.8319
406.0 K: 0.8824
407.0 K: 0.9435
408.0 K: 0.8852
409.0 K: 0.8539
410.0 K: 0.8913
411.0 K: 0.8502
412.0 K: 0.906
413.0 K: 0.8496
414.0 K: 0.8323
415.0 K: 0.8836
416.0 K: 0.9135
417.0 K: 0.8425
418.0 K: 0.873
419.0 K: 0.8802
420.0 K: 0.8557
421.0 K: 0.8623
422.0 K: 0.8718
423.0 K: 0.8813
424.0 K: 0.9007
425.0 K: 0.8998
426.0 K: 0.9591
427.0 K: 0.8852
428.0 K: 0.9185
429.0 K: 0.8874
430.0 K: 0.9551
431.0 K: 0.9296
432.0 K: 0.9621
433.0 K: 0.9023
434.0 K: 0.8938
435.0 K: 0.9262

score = 0.7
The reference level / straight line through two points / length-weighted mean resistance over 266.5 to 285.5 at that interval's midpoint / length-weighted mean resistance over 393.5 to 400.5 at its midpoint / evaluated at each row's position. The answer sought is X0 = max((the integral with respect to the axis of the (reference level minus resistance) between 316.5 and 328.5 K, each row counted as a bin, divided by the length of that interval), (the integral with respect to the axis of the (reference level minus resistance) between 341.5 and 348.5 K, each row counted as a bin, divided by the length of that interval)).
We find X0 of 0.09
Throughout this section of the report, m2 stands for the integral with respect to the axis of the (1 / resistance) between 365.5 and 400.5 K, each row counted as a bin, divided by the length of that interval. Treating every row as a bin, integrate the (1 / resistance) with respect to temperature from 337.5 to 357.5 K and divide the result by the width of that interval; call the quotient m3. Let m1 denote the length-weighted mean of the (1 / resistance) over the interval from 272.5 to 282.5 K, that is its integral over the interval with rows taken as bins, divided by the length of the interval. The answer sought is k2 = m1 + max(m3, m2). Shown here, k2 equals 1.84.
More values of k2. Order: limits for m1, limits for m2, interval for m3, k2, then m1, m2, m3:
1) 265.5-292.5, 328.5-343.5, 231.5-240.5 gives 1.67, 0.85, 0.79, 0.825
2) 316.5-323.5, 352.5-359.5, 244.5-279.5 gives 1.71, 0.87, 0.77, 0.833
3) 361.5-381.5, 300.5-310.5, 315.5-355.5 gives 1.71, 0.85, 0.71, 0.855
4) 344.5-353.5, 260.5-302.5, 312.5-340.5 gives 1.63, 0.73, 0.81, 0.901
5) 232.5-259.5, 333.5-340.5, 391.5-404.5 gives 1.90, 0.84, 0.72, 1.054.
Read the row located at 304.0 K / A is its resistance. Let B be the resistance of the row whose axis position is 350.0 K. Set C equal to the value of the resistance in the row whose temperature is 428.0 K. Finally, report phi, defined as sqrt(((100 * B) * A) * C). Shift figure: 14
